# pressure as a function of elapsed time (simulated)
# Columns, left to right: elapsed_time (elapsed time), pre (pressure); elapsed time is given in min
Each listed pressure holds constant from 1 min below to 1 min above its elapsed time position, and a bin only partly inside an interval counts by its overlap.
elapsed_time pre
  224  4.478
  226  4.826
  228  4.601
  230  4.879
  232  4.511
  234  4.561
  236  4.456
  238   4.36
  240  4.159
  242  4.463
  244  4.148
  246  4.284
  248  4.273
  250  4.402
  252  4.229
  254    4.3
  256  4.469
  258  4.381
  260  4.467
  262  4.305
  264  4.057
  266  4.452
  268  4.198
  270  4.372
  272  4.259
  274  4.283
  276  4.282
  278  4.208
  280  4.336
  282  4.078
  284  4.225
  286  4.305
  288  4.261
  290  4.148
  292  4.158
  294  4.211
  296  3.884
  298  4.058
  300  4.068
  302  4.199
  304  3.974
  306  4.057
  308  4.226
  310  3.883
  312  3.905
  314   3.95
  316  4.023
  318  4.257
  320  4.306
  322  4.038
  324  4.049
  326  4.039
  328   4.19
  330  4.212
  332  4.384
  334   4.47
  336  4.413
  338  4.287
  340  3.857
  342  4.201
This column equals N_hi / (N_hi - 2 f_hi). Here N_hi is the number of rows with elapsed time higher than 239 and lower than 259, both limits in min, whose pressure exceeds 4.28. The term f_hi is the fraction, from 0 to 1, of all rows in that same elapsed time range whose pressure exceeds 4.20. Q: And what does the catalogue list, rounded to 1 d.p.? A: 1.4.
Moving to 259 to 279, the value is 1.4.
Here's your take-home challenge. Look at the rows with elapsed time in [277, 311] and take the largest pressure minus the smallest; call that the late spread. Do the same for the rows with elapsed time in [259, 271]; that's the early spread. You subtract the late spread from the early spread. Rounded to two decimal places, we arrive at -0.04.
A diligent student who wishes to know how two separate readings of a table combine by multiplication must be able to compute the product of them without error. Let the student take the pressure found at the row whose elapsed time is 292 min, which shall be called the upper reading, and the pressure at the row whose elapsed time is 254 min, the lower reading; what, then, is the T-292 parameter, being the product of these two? 17.9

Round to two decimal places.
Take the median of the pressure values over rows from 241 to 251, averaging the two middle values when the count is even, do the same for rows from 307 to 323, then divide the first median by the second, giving 1.06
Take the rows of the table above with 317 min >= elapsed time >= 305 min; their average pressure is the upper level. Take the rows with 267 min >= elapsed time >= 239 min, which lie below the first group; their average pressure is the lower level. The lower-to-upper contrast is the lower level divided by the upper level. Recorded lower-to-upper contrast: 1.08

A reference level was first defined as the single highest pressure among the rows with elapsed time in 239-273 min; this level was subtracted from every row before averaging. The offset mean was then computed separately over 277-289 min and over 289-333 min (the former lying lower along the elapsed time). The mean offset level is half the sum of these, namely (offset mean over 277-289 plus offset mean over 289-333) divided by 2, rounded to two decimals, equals -0.30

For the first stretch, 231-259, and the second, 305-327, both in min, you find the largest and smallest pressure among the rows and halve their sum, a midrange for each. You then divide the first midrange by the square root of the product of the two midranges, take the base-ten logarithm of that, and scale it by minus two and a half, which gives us -0.033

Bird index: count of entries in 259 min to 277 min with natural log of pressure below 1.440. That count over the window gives 2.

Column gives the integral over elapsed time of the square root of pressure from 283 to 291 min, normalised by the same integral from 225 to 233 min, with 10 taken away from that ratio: -9.05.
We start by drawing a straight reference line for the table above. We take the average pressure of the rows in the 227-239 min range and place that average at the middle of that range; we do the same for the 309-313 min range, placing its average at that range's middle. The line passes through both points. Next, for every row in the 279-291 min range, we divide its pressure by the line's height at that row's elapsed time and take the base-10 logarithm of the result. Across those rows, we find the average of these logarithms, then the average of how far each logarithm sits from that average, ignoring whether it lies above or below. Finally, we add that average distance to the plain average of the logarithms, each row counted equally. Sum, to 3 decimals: 0.019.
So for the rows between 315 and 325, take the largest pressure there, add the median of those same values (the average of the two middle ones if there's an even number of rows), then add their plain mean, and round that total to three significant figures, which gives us 12.5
